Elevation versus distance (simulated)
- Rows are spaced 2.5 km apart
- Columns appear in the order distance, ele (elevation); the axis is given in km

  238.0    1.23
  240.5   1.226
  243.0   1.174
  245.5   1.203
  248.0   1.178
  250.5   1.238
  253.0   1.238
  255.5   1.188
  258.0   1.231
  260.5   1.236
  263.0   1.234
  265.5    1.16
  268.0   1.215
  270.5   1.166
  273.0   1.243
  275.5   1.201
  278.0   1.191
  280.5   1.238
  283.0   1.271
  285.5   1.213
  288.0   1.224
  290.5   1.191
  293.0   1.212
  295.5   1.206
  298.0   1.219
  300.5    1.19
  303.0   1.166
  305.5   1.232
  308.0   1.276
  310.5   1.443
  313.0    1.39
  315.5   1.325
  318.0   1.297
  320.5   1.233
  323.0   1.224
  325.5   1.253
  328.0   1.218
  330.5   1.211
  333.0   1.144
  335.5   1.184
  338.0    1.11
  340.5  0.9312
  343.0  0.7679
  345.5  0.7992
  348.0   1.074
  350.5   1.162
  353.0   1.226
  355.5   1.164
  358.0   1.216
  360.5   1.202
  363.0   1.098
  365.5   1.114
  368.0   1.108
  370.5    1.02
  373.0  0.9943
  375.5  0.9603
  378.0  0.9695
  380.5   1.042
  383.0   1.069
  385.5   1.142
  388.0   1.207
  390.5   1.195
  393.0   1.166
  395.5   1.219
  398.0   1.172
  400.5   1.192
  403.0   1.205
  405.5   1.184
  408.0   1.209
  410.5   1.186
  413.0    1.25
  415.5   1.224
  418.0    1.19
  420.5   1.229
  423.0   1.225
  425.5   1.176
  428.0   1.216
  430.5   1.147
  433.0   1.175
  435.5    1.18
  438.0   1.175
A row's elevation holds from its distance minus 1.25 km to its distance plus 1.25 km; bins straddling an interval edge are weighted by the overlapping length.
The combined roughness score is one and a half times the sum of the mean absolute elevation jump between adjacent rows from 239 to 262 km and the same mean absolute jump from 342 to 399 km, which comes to 0.135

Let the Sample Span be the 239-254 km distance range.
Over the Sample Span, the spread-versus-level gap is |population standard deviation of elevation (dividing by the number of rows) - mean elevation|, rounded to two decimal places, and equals 1.18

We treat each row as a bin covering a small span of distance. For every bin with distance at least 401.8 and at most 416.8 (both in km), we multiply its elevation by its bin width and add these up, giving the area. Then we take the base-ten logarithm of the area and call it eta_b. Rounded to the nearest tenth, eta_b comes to 1.3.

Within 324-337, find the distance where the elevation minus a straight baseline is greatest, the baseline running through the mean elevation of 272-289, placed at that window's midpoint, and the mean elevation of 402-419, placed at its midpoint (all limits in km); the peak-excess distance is 325.5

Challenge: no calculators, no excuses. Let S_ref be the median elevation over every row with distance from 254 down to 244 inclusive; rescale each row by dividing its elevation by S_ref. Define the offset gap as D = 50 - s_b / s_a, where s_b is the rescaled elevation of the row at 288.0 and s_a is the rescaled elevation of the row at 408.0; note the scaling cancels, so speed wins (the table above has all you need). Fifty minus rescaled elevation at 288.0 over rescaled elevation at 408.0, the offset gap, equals 49.0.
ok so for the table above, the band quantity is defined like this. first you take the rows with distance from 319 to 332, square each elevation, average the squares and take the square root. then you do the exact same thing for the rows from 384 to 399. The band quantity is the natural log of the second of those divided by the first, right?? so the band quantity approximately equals -0.04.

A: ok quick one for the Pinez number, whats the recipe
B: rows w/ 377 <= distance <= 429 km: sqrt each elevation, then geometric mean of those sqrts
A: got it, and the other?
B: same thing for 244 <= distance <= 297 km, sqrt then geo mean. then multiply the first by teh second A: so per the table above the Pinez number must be 1.19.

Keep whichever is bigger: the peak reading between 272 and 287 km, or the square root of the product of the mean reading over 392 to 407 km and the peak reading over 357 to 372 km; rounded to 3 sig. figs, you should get 1.27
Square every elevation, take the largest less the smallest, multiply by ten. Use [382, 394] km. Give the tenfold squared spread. 3.14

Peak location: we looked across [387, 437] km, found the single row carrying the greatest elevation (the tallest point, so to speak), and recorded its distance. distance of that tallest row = 413.0 km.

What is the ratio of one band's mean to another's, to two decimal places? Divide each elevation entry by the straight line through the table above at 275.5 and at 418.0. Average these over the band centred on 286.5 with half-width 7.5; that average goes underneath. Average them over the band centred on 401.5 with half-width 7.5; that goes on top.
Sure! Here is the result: 0.98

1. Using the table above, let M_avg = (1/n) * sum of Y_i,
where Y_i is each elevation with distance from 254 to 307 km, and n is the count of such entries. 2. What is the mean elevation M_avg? 1.21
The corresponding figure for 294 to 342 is 1.22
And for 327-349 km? 1.05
